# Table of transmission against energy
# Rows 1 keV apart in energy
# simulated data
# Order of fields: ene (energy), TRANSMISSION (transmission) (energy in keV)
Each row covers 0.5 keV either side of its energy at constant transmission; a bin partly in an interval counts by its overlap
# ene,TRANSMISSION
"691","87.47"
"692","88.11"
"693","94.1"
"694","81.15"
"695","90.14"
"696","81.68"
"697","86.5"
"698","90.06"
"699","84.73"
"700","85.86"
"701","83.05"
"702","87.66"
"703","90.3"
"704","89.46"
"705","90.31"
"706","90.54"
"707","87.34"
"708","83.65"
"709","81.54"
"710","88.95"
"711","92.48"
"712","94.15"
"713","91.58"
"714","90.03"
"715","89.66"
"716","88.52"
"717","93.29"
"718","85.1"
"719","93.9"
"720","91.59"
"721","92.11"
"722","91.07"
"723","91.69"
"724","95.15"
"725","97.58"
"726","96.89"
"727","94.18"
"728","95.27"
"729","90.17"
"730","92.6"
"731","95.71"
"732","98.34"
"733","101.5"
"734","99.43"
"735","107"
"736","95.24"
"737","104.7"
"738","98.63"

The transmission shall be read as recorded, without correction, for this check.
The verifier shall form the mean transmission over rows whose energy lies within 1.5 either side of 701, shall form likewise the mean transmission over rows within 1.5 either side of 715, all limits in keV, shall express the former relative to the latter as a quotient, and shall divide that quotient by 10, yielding 0.0957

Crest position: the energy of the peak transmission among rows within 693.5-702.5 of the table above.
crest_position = 695 keV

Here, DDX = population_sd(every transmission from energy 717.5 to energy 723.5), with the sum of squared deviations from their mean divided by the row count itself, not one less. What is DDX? 2.7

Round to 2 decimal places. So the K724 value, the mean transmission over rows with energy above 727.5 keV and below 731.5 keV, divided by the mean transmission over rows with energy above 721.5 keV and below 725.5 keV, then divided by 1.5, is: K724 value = 0.66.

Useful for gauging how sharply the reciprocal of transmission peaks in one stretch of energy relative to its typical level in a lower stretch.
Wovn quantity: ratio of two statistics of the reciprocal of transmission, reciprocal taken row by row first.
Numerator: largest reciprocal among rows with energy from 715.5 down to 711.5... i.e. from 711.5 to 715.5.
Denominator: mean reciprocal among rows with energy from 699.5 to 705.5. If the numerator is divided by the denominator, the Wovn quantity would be 0.98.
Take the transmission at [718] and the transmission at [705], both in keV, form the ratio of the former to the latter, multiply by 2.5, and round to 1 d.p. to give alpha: 2.4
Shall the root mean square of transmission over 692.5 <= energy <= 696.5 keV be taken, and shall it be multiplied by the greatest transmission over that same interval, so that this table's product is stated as 8181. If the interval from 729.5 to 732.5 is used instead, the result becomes 9399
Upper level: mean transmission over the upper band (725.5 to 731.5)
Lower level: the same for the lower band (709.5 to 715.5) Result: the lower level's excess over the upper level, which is -3.0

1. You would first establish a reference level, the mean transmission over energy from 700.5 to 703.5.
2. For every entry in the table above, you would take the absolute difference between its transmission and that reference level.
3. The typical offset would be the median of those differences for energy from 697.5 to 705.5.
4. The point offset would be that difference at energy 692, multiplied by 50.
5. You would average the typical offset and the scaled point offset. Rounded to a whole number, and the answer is 29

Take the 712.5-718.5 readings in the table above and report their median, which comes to 90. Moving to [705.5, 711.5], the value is 88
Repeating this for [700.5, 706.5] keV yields 90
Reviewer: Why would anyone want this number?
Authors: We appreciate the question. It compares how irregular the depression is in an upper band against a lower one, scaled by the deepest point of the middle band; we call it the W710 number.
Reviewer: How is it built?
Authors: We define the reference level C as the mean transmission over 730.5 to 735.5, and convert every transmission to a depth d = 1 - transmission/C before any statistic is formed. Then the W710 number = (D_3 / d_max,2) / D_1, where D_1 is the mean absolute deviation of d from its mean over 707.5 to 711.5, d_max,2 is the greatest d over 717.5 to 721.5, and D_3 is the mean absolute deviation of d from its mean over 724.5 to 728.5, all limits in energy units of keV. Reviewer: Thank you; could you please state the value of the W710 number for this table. 2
